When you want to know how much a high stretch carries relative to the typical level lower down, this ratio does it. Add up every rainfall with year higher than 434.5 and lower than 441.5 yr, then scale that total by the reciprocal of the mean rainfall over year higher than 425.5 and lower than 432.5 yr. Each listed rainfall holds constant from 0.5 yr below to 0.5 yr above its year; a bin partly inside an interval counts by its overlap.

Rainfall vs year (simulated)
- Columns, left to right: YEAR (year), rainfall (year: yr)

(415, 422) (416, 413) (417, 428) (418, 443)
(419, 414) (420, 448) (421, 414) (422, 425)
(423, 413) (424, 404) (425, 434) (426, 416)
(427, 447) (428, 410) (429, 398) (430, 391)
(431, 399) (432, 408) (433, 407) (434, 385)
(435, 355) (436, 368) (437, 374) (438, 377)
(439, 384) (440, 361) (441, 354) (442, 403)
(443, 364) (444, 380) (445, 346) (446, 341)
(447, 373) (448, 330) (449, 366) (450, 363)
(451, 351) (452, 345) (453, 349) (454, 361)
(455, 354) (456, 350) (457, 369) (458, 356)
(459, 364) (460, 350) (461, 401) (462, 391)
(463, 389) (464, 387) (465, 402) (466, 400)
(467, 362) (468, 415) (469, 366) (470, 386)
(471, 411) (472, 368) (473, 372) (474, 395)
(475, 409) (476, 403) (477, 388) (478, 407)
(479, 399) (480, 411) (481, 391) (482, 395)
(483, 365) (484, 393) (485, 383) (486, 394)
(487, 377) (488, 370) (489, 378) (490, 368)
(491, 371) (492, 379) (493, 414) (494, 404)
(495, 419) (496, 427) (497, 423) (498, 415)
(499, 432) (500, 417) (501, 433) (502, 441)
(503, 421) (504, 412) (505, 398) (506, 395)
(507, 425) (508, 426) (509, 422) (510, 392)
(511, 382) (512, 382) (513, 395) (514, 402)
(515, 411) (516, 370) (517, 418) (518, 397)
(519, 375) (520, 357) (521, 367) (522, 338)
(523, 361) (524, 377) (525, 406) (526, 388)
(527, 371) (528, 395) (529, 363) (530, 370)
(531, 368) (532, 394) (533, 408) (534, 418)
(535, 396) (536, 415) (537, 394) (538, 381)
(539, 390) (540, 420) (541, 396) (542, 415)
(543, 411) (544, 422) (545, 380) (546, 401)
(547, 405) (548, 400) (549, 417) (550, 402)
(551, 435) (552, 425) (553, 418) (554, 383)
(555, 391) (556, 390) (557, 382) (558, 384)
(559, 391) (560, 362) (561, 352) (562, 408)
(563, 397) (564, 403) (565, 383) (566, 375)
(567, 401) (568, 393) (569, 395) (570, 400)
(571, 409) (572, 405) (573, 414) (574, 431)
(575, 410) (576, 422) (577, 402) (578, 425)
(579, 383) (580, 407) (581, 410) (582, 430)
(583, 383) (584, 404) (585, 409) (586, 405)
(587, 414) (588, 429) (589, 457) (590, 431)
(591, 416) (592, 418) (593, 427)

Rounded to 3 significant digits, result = 6.28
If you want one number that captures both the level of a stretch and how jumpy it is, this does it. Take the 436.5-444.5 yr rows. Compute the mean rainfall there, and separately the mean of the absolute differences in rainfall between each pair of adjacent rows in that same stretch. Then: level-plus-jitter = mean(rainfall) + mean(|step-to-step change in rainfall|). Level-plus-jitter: 395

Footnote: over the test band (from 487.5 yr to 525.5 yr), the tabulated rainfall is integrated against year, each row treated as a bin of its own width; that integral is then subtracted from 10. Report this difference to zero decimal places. -15110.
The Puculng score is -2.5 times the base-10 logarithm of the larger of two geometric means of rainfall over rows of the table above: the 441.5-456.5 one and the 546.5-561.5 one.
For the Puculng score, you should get -6.49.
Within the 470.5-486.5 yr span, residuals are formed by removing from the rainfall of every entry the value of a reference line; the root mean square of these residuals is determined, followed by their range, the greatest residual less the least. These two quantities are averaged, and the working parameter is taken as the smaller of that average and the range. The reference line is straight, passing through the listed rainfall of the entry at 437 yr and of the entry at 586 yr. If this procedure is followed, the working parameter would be 33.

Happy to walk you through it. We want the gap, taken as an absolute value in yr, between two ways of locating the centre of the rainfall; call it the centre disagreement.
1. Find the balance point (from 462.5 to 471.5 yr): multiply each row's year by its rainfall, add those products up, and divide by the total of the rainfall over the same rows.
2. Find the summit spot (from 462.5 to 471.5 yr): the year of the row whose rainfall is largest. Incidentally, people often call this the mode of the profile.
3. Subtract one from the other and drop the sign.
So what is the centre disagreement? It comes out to 1.0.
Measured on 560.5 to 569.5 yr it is 3.0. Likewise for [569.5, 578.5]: 0.0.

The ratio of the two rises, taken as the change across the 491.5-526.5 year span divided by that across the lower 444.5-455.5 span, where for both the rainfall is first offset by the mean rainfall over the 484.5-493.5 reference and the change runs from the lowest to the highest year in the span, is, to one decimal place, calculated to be 1.1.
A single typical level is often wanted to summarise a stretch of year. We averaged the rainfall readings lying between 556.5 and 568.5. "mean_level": 386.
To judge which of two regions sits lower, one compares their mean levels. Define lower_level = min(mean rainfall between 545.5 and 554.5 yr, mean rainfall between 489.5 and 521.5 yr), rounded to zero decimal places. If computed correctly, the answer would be 403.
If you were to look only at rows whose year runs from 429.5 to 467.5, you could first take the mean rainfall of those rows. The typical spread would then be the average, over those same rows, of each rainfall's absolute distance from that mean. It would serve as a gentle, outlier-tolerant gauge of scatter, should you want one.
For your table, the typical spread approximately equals 17.8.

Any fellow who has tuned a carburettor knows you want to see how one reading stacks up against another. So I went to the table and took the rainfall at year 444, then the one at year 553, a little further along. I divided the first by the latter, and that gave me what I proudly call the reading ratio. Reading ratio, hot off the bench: 0.909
